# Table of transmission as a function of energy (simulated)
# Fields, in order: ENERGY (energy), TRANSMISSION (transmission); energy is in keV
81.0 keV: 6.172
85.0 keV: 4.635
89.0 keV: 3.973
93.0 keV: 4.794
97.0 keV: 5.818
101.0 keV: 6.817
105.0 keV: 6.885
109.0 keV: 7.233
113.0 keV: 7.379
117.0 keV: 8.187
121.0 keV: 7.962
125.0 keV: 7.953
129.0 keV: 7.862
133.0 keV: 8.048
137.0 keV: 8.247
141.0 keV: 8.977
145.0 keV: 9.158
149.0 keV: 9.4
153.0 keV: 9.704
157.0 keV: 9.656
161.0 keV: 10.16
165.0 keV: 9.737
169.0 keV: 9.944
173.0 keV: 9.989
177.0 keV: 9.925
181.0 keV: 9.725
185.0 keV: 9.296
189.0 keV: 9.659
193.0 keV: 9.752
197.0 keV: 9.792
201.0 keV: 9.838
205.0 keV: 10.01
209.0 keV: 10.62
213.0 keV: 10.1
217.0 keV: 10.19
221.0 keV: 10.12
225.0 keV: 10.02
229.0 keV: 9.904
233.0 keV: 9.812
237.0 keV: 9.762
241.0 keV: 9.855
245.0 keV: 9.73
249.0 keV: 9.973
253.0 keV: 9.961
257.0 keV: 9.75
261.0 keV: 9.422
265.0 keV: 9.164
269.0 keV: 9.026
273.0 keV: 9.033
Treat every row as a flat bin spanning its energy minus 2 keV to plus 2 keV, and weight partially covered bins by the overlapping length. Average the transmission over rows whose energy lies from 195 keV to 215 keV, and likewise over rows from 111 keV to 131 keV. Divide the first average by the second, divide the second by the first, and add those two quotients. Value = 2.06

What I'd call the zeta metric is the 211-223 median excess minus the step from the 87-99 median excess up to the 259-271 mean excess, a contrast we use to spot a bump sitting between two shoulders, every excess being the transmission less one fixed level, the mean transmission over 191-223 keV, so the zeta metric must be -4.3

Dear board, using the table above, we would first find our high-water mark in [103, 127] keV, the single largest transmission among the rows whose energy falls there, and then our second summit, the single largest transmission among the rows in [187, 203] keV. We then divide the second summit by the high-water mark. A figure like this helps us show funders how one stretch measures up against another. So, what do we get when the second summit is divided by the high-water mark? 1.20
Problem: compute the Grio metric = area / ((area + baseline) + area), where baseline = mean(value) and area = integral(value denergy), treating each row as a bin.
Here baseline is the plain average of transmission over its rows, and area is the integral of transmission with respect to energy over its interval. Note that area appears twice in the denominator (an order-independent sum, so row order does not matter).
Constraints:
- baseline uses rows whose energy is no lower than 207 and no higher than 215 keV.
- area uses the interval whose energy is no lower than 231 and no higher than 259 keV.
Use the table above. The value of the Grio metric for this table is 0.491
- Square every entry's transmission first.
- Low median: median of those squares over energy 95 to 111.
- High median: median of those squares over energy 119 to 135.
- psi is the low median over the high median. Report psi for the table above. 0.74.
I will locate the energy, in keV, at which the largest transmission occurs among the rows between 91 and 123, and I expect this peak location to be 117.0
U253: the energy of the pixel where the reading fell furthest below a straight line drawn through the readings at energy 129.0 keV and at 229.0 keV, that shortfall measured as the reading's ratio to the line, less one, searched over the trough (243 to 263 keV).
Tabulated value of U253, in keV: 261.0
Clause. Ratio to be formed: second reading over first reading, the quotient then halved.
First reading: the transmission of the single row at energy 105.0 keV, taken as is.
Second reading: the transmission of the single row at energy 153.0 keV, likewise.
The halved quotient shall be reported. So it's 0.70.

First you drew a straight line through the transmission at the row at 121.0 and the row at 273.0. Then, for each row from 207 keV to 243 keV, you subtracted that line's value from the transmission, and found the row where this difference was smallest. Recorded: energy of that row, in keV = 237.0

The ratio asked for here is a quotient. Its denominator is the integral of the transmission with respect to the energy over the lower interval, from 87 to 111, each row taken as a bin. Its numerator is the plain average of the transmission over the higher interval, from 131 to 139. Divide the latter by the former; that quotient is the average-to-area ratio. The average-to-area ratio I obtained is 0.057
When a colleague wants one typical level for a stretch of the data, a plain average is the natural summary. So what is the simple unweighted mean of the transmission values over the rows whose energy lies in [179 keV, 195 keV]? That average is 9.6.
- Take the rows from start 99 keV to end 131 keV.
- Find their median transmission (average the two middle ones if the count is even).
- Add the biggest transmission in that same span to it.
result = 15.8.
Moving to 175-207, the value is 19.8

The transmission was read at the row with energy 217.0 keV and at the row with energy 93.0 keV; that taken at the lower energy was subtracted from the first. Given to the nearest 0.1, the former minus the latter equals 5.4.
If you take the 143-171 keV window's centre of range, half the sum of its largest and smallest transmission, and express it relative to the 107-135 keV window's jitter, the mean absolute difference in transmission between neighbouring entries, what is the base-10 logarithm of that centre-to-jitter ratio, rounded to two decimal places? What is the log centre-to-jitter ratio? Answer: 1.60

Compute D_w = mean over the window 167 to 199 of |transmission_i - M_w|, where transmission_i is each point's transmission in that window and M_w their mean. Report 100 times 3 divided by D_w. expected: 1970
